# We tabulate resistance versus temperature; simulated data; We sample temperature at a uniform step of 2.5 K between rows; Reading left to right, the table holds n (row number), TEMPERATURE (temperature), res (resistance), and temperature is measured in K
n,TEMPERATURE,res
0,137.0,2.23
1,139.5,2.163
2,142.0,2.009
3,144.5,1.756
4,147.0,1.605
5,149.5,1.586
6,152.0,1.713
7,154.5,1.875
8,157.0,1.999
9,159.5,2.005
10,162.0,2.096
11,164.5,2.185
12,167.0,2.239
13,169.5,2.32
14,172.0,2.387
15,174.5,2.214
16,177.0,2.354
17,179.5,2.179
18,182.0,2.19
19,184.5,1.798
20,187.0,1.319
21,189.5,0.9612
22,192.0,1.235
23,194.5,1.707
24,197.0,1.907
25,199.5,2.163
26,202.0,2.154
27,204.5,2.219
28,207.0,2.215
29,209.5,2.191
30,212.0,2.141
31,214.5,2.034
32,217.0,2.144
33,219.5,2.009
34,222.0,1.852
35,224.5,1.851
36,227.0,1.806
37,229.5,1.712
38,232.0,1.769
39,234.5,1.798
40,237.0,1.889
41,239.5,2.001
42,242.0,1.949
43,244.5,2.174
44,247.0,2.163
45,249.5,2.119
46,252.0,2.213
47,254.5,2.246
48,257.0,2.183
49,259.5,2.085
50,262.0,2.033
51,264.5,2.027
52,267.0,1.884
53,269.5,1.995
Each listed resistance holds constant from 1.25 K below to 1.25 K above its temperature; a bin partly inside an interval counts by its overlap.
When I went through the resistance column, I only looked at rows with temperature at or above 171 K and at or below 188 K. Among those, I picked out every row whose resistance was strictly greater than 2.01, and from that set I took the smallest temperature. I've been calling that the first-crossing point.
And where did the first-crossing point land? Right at 172.0 K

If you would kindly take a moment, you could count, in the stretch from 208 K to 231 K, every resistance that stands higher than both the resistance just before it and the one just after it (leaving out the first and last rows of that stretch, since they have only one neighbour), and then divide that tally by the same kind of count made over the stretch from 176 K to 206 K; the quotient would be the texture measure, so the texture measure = 0.50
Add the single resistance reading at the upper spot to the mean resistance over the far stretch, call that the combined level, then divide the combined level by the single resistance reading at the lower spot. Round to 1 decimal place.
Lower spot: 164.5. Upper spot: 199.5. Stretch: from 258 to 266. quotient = 1.9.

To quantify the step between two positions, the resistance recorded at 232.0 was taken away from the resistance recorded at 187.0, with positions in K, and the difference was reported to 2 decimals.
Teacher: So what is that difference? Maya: -0.45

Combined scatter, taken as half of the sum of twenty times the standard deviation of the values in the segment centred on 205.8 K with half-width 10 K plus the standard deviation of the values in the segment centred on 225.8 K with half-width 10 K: 1.1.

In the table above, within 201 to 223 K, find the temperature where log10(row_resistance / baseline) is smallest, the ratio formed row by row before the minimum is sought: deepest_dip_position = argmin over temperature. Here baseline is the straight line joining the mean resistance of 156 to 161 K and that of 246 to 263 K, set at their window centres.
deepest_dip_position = 222.0 K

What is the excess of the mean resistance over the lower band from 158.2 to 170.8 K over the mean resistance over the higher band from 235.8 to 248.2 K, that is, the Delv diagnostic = 0.1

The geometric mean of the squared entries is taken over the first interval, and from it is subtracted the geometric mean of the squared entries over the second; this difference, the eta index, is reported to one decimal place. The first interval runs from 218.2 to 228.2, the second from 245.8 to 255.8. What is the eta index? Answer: -1.2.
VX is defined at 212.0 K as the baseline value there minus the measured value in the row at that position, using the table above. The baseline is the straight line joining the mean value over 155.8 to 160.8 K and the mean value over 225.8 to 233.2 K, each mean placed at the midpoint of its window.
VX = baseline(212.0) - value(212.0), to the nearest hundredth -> -0.32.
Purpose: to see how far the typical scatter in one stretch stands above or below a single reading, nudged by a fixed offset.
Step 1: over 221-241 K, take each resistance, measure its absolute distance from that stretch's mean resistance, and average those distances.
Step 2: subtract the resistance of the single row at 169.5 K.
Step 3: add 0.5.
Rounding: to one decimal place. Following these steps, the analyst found -1.8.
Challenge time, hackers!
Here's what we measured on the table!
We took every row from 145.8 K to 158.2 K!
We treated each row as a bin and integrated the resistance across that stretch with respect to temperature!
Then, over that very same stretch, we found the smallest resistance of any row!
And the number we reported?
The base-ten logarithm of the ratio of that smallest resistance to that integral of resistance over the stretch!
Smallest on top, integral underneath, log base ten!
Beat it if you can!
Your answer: -1.14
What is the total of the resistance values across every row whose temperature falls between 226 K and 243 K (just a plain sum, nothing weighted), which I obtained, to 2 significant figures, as 13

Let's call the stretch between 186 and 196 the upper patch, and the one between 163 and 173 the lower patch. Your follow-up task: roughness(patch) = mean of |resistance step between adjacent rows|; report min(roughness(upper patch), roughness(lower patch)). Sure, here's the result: 0.067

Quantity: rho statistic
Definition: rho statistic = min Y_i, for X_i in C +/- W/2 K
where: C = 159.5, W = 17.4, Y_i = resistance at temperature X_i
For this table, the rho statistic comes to 1.713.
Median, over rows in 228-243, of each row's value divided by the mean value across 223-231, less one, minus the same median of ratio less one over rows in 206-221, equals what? -0.17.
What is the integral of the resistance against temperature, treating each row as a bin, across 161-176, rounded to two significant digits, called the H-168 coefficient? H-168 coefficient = 34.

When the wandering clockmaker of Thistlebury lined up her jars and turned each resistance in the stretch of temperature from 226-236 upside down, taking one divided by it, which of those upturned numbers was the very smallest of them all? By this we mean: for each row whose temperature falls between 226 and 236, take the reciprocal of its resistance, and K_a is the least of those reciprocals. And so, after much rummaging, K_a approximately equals 0.554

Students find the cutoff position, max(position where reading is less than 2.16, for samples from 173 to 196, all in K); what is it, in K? 194.5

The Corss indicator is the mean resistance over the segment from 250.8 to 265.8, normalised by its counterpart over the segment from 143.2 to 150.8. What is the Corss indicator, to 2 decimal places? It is 1.29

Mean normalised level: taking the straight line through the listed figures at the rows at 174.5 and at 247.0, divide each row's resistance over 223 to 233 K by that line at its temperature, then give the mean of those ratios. 0.82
